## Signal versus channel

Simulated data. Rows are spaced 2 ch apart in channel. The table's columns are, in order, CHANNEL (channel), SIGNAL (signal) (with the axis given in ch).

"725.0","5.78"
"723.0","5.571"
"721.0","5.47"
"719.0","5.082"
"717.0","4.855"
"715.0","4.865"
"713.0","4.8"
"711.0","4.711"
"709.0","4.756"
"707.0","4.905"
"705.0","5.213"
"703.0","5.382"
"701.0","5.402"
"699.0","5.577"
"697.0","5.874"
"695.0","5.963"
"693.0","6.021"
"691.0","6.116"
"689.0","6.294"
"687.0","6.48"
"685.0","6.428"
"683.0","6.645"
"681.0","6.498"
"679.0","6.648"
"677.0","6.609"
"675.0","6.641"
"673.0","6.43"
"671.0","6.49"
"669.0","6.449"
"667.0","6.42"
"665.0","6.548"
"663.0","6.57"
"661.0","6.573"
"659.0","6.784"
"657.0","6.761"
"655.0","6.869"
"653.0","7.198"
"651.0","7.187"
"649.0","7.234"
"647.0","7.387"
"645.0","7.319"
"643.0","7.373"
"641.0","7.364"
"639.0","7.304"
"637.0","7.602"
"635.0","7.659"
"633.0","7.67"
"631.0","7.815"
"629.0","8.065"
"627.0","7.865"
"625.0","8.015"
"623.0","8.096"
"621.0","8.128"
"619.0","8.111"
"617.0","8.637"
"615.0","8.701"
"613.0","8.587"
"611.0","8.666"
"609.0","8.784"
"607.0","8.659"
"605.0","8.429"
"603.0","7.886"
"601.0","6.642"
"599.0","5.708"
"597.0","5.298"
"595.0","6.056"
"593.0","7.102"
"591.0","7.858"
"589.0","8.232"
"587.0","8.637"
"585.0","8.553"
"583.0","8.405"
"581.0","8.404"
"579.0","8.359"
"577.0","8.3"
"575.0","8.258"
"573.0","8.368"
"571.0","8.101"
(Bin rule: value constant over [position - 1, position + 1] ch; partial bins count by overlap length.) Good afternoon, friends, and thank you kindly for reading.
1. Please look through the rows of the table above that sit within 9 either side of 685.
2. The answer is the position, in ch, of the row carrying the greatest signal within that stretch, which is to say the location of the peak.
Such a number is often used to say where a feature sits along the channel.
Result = 679.0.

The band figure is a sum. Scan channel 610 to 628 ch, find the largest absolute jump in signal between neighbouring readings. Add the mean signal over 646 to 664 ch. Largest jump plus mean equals 7.5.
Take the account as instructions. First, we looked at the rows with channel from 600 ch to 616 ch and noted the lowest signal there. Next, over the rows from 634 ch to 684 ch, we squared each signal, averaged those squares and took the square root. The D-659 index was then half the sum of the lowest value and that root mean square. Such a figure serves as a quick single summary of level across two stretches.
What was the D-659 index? 6.8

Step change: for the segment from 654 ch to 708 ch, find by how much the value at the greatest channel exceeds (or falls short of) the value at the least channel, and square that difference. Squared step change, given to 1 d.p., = 3.9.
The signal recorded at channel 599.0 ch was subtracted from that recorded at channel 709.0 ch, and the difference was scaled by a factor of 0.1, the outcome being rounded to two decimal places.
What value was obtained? -0.10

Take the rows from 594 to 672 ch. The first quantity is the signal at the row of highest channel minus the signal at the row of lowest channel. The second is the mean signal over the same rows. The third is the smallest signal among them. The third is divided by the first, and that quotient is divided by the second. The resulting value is 1.6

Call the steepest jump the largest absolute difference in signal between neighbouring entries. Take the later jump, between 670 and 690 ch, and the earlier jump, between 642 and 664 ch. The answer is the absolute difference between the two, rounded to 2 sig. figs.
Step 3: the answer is 0.11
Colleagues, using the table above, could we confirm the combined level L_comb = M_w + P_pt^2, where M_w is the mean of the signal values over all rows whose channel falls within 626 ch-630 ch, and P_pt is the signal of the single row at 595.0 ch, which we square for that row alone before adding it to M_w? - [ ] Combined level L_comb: 45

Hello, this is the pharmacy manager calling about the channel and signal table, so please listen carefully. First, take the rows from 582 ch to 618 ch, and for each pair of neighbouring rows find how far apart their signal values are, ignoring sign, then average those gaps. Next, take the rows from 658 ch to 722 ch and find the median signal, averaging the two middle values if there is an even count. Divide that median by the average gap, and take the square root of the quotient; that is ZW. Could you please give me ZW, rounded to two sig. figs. 3.8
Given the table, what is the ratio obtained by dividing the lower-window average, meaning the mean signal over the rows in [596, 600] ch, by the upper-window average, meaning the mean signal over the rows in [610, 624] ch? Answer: 0.7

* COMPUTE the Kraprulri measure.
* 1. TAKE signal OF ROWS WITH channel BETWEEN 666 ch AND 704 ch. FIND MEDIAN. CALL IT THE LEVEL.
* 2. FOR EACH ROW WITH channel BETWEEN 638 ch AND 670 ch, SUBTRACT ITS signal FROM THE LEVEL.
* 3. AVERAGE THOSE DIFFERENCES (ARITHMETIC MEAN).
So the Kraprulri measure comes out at -0.5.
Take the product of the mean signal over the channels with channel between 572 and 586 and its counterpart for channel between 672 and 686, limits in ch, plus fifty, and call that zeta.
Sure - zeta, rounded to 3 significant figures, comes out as 105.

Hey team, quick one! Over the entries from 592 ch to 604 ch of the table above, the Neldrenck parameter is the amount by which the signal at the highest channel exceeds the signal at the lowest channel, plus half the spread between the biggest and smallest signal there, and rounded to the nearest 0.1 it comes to 2.1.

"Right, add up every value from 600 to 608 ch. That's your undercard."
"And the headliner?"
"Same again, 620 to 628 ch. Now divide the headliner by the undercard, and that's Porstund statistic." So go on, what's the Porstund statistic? 1.0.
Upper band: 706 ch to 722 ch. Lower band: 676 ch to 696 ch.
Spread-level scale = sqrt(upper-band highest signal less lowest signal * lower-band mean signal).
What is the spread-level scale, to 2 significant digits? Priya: 2.2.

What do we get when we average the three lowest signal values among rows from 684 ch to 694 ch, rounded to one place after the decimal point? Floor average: 6.1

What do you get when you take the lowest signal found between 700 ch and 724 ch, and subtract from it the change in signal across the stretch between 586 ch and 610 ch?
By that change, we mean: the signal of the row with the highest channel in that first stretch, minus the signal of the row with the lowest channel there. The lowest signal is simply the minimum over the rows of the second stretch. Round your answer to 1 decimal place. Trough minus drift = 4.6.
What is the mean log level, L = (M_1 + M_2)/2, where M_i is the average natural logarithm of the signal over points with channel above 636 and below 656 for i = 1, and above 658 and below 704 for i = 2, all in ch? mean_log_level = 1.91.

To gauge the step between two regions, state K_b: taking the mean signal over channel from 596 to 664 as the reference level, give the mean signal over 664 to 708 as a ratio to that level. 0.81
